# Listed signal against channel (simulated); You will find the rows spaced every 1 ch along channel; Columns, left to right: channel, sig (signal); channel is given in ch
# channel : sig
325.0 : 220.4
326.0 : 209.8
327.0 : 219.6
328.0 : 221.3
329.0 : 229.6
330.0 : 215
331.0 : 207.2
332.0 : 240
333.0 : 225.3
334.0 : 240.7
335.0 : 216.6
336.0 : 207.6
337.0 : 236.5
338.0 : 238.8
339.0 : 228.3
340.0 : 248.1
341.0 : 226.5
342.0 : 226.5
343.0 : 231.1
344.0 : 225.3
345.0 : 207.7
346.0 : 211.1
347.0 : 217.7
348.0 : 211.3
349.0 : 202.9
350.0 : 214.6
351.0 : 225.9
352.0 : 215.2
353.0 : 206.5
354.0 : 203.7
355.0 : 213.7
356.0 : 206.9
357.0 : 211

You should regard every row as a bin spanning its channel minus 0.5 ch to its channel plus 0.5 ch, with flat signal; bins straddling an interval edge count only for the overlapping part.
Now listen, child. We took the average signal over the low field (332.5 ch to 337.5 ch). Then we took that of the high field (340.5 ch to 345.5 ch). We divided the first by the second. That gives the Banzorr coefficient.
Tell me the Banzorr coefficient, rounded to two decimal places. 1.01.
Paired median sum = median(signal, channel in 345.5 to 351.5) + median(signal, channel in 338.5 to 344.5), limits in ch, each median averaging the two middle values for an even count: 440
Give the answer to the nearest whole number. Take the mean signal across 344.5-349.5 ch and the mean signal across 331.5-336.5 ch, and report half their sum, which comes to 218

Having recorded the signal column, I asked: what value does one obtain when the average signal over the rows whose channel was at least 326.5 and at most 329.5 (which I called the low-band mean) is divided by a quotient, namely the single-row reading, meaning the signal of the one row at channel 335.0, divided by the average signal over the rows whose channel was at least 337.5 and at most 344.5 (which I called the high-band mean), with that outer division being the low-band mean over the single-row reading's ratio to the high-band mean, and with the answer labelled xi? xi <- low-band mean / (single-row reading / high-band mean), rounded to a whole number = 239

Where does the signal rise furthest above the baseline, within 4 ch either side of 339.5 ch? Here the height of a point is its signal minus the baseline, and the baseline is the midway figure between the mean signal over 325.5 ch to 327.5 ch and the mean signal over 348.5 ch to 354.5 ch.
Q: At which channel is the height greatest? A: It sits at 340.0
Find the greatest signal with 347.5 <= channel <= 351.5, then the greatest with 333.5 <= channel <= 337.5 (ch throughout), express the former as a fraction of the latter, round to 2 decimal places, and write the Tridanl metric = 0.94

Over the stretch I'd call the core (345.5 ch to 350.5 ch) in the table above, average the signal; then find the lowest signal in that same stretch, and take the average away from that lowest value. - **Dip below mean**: -8.6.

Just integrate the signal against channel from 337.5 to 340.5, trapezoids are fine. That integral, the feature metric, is 715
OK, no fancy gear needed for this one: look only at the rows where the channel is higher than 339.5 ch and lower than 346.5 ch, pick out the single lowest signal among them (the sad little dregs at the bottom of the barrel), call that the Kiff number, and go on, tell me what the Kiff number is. 207.7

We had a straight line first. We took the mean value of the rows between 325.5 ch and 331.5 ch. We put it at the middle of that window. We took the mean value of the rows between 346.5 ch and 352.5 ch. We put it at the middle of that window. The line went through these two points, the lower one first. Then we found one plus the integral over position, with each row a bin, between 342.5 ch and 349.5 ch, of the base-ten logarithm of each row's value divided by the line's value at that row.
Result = 1.00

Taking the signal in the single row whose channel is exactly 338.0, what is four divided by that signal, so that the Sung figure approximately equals 0.0168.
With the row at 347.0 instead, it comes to 0.0184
